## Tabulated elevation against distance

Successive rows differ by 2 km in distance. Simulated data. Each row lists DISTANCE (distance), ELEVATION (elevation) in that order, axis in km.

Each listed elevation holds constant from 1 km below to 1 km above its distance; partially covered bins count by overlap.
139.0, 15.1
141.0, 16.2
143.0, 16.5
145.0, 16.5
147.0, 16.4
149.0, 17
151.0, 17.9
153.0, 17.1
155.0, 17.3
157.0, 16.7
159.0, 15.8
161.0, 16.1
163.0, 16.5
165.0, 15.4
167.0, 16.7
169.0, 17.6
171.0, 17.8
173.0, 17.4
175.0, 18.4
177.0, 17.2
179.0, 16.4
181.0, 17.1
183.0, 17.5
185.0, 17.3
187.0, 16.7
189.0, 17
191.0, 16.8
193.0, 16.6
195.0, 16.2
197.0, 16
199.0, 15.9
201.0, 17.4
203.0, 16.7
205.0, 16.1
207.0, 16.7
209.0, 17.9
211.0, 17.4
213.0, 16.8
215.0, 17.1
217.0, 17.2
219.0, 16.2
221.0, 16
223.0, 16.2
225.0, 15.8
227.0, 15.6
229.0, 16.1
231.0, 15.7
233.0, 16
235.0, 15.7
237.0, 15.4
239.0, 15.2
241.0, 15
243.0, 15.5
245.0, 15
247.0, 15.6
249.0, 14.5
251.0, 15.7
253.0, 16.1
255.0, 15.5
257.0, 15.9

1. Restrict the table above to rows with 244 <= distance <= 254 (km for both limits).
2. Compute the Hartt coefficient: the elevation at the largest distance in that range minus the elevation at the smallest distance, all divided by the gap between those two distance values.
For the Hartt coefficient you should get 0.14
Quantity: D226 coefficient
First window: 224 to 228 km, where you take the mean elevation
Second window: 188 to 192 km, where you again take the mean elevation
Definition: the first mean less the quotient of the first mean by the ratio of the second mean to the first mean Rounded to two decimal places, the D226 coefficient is 1.11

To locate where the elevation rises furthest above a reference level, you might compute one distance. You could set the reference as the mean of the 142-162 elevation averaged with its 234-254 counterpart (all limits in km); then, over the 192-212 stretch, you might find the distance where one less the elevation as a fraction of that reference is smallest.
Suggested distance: 209.0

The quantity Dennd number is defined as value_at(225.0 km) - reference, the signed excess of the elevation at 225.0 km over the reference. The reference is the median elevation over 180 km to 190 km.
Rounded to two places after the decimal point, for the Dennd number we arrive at -1.30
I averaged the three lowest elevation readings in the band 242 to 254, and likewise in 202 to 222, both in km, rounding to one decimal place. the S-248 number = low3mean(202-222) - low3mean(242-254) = 1.1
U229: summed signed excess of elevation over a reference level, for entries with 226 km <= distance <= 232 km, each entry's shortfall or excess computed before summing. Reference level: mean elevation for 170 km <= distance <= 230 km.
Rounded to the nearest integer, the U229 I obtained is -3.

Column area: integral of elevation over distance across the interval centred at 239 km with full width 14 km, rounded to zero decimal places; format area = 216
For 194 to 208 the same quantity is 230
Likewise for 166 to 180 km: 243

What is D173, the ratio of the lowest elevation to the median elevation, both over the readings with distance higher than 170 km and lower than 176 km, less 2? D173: -1.02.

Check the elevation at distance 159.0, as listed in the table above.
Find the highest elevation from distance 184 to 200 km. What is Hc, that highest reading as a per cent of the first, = 109.5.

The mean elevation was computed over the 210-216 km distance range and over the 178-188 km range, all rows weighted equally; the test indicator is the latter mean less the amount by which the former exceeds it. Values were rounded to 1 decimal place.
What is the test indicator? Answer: 16.9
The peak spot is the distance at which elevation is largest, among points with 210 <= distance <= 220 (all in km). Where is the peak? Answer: 211.0 km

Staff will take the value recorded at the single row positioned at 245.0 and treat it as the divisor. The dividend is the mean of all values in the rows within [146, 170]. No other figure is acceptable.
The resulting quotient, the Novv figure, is 1.11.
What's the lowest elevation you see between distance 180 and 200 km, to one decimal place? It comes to 15.9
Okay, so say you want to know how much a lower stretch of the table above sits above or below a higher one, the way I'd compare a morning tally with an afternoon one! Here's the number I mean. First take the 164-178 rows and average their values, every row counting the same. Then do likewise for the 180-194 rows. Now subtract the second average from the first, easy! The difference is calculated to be 0.2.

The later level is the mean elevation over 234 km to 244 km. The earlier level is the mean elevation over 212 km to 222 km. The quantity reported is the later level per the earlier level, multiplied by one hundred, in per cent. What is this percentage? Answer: 92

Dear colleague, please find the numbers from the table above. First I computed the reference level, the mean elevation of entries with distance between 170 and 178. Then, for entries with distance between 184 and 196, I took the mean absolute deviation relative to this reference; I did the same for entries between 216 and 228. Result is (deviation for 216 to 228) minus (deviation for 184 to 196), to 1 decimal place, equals 0.6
